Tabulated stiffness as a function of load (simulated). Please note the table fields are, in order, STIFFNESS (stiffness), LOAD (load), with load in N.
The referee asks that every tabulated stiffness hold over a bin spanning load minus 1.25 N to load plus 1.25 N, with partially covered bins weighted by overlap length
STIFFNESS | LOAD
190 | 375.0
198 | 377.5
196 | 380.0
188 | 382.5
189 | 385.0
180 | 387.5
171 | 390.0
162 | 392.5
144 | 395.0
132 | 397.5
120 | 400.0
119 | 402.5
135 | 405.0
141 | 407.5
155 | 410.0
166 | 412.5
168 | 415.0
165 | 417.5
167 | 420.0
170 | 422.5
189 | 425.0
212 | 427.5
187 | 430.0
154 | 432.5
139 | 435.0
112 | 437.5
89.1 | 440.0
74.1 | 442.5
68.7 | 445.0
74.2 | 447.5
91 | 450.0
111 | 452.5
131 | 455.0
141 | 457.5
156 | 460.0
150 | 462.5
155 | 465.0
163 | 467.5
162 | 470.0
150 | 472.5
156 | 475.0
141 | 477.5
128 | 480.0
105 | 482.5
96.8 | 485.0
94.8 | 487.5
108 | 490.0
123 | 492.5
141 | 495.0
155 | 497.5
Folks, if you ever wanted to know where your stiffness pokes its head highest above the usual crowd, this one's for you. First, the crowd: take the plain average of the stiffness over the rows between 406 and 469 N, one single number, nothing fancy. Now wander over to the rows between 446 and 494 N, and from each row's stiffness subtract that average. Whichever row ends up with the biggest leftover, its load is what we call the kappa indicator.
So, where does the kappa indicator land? 467.5 N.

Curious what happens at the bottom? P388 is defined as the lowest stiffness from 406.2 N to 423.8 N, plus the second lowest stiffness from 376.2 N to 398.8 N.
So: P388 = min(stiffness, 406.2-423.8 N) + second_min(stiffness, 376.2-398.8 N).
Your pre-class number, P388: 285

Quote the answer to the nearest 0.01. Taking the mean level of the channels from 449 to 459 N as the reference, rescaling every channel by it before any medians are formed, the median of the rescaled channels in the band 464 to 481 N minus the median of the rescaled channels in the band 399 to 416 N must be 0.12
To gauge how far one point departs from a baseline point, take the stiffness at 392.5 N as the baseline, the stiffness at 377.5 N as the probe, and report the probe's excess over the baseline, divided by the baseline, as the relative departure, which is 0.2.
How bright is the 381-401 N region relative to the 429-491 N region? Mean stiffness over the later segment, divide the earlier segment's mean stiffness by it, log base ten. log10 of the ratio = 0.11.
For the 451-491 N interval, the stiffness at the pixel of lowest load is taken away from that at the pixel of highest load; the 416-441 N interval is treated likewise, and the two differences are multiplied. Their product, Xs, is 228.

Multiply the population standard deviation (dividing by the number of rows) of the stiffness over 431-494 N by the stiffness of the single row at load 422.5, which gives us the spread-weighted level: 5034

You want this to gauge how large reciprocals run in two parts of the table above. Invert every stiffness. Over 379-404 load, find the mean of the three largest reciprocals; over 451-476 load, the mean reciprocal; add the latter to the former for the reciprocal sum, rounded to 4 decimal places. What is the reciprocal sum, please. 0.0150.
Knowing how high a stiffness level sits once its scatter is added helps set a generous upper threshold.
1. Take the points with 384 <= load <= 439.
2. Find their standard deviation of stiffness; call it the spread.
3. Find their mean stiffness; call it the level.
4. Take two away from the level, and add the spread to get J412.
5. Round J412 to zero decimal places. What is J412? 181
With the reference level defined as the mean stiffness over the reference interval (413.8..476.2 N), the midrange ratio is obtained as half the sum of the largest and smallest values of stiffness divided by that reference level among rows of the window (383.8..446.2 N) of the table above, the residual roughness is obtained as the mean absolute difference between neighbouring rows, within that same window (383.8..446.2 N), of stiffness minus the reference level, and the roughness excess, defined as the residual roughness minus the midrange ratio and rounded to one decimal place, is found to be 12.0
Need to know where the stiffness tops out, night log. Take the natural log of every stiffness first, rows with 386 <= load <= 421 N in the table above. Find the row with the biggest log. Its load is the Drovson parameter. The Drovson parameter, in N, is 387.5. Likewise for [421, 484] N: 427.5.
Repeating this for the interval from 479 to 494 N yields 480.0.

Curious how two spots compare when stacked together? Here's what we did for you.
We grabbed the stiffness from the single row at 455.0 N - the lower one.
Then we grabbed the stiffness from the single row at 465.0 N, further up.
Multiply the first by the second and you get 20305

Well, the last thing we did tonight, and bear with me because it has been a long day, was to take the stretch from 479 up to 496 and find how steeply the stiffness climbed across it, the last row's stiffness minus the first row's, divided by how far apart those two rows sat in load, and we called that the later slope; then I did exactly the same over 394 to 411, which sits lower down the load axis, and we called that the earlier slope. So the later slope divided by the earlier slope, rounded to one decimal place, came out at 1.2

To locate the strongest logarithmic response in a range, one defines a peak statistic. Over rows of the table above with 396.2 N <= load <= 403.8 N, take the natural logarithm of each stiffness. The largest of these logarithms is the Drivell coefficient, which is 4.88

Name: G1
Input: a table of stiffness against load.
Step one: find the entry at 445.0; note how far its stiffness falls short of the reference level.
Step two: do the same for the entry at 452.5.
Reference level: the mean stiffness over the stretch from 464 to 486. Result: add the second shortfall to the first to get 100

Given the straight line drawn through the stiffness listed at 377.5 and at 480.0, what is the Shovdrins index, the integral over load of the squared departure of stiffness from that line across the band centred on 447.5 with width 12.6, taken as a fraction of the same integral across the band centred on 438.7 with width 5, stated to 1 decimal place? 3.7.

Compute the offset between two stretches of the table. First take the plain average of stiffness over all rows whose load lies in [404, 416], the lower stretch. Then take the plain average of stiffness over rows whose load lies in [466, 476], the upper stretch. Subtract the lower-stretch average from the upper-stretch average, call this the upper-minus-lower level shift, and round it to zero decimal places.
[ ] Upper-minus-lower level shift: 5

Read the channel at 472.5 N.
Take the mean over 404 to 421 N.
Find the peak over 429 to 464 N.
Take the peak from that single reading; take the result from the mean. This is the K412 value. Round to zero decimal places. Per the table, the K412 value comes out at 194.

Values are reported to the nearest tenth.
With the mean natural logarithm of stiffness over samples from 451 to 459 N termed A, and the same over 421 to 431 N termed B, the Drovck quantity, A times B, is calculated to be 25.4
